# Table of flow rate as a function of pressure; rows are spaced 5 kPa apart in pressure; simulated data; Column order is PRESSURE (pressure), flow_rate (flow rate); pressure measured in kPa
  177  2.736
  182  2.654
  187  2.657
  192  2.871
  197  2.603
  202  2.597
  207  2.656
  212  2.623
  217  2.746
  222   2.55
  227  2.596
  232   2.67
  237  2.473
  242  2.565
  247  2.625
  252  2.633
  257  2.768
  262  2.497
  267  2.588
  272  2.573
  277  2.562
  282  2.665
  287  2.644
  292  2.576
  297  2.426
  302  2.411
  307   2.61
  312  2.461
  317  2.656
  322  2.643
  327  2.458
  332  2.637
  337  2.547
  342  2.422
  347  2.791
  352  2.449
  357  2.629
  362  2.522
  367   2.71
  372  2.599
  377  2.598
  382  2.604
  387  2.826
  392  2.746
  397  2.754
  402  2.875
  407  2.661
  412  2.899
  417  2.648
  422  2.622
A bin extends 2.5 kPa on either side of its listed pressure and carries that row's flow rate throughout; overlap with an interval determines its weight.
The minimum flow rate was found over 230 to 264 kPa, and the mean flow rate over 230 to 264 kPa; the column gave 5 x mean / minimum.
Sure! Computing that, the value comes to 5.27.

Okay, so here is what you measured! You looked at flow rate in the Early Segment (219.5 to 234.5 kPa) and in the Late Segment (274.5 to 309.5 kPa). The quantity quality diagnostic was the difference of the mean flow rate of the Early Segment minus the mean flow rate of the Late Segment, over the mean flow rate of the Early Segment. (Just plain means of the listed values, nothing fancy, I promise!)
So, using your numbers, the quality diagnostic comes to 0.019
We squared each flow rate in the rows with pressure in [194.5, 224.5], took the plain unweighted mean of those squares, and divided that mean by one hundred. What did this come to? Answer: 0.0692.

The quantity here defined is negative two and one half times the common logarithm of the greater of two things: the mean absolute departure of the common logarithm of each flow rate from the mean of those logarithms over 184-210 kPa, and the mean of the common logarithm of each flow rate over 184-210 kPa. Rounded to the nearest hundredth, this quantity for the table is 0.92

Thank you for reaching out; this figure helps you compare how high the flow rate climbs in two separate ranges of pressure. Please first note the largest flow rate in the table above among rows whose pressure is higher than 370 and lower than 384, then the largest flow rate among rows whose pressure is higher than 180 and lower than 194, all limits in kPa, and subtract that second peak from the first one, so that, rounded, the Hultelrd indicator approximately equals -0.27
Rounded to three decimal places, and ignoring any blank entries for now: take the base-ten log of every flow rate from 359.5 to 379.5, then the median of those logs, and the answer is 0.415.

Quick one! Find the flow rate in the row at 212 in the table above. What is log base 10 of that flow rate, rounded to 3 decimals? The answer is 0.419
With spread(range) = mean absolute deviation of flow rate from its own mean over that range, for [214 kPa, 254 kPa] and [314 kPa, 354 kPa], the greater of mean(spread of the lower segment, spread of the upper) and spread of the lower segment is 0.0838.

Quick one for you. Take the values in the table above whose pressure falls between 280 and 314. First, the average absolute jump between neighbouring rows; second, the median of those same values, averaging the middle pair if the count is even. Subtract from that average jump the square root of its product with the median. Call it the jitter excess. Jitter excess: -0.41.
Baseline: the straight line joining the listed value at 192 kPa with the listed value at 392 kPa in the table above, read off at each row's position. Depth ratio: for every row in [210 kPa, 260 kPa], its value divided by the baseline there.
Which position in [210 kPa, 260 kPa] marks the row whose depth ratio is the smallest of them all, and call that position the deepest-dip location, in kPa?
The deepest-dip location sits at 237 kPa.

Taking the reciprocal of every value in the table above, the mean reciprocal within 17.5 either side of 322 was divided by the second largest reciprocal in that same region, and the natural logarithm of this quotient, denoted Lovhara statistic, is -0.044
